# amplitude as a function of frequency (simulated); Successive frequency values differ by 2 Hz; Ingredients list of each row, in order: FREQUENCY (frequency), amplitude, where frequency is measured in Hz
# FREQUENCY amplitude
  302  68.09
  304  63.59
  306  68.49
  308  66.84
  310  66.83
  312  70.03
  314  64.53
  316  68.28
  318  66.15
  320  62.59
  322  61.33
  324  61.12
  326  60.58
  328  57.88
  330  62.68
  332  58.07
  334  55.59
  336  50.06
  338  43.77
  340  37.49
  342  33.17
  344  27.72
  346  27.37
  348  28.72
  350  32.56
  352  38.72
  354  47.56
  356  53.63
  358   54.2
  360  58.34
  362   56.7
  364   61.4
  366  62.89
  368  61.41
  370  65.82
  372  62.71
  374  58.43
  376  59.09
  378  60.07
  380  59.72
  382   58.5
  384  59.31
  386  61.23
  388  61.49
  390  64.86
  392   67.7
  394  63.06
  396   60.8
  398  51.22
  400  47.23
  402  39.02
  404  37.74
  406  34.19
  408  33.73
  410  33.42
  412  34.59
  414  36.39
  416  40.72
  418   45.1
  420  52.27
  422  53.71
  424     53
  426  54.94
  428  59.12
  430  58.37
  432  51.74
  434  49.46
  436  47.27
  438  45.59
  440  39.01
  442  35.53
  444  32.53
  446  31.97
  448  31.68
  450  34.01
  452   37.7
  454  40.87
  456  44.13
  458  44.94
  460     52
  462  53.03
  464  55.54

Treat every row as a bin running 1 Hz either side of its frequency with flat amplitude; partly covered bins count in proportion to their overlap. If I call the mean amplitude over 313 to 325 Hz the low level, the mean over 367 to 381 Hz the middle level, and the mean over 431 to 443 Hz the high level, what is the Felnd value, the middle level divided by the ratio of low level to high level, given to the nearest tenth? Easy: 42.7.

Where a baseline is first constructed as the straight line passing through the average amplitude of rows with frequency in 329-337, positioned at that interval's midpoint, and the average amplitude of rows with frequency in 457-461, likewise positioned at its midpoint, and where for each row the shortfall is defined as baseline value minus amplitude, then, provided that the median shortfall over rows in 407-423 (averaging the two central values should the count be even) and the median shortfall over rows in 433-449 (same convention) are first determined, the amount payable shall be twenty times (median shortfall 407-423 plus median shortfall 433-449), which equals 502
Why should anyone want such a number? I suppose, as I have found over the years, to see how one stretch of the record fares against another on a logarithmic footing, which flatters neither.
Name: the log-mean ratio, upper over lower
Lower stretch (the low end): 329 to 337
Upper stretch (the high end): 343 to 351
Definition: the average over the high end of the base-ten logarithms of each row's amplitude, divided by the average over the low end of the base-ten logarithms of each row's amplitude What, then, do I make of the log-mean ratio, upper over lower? 0.84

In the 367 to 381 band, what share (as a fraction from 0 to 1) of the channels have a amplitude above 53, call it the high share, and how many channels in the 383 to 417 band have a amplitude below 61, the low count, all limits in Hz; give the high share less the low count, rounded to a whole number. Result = -11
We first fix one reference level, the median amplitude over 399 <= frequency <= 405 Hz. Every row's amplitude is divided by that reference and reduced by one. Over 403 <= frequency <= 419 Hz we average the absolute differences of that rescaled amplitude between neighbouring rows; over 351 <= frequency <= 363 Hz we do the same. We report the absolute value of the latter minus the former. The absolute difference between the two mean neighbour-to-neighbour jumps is 0.050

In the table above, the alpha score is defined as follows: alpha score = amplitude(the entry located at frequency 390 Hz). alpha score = 64.86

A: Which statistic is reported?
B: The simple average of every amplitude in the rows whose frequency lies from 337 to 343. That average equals 38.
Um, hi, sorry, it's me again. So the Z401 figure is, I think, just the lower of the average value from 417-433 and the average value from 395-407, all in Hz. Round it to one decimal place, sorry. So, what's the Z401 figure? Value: 45.0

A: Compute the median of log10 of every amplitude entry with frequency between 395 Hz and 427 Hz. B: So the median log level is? 1.63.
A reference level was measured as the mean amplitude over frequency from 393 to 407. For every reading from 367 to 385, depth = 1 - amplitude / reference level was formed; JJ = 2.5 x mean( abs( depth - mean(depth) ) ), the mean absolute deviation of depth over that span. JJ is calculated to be 0.10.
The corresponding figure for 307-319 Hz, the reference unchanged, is 0.07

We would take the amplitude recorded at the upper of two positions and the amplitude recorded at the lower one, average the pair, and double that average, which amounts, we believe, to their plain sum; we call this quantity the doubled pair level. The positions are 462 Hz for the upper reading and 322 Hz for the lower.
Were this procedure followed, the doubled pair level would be 114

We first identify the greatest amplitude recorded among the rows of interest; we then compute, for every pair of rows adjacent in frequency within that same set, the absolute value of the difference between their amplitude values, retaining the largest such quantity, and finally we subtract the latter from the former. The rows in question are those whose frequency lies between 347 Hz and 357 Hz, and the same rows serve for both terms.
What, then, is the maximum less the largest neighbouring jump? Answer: 45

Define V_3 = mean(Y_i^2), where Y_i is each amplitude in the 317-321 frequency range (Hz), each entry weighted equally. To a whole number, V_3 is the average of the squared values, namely 4147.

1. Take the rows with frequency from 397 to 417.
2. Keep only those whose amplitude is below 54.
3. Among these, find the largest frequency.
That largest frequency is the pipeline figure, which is 416 Hz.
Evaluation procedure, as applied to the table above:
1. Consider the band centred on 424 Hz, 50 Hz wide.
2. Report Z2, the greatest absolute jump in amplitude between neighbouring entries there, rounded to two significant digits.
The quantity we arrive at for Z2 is 8.2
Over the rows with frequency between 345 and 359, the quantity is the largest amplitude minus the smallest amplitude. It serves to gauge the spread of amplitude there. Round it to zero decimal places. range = 27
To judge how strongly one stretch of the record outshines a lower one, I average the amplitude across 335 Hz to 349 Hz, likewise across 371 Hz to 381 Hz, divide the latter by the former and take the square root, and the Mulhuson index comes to 1.3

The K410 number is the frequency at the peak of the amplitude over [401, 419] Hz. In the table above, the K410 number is 418 Hz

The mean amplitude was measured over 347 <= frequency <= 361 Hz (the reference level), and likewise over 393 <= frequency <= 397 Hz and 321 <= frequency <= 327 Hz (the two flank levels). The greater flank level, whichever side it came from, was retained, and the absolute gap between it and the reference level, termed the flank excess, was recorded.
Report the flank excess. 17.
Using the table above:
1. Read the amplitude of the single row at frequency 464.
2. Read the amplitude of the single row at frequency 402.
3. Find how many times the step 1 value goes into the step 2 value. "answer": 0.70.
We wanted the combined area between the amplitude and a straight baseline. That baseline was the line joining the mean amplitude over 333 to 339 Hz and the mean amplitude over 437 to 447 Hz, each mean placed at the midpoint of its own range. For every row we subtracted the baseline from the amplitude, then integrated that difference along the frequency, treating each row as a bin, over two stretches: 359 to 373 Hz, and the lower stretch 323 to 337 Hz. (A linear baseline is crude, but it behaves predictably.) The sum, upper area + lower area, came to 317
